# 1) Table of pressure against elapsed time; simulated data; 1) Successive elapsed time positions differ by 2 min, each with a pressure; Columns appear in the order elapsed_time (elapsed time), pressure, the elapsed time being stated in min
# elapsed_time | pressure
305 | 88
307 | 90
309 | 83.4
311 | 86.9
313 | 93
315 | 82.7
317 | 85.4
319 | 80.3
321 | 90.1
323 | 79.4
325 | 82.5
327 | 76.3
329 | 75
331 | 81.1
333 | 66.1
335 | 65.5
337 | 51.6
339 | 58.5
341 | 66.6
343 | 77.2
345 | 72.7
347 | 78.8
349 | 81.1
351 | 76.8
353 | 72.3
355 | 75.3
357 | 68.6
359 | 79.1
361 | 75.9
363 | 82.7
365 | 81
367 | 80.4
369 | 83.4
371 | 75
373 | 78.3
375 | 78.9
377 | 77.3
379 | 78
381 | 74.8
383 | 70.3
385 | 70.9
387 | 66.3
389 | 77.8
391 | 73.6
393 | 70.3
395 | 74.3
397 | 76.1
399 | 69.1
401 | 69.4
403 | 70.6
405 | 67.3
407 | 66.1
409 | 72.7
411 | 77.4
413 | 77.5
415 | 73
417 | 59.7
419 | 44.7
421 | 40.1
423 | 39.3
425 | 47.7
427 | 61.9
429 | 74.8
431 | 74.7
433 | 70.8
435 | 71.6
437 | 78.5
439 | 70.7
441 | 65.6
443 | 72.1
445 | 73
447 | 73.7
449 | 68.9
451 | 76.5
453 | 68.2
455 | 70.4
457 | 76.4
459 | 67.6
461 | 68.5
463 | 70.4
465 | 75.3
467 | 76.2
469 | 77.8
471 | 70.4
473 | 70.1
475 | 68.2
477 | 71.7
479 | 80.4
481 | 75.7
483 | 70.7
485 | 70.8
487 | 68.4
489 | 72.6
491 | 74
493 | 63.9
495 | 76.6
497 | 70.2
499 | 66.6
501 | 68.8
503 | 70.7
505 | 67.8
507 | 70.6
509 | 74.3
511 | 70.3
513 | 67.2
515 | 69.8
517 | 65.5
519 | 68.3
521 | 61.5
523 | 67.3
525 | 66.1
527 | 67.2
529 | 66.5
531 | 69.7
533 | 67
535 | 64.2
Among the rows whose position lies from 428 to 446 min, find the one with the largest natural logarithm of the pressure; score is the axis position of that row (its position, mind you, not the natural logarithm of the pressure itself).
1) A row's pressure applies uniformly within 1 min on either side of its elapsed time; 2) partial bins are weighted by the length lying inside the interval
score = 437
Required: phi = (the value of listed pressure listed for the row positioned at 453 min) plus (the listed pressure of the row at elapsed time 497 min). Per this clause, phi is 138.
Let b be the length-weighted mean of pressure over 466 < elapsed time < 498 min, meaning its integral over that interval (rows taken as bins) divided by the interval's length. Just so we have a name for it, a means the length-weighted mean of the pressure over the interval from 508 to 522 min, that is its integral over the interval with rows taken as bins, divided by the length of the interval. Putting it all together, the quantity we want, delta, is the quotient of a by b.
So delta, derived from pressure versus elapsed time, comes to 0.942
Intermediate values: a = 68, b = 72.4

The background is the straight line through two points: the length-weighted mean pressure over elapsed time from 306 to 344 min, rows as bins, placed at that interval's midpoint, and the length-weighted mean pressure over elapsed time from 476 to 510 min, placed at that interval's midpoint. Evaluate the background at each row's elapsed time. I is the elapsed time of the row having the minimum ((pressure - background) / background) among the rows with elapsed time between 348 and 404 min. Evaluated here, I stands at 387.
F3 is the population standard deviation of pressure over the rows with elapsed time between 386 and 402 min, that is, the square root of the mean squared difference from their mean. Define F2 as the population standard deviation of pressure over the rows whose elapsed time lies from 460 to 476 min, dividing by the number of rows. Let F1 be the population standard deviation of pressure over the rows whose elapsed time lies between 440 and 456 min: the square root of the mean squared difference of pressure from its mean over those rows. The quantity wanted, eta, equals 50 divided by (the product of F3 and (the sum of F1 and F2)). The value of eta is 2.0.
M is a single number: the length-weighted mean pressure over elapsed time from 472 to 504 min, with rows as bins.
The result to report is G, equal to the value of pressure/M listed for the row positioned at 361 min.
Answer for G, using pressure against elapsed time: 1.07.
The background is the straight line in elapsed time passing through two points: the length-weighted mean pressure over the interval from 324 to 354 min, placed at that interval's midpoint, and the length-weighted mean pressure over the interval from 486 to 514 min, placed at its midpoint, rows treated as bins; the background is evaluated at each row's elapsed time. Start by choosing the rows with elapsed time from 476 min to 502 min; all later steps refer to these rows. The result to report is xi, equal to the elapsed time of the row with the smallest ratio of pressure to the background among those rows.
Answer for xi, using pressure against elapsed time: 493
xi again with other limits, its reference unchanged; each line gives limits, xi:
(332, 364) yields 337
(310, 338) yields 337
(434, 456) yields 441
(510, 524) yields 521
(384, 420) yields 419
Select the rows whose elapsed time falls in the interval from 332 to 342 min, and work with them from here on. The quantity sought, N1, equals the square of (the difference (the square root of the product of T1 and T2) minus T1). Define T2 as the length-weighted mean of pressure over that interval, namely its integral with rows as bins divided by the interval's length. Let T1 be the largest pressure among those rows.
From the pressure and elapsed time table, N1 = 6.3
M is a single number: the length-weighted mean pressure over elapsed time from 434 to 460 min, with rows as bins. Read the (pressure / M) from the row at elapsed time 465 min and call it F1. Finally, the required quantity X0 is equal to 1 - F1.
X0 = -0.05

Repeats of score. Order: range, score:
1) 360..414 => 369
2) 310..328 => 313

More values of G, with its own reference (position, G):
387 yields 0.93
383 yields 0.99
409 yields 1.02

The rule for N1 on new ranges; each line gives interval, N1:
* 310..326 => 16.6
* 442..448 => 0.1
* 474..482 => 10.7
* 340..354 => 9.4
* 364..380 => 4.9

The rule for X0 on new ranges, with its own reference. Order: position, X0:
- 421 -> 0.44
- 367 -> -0.12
